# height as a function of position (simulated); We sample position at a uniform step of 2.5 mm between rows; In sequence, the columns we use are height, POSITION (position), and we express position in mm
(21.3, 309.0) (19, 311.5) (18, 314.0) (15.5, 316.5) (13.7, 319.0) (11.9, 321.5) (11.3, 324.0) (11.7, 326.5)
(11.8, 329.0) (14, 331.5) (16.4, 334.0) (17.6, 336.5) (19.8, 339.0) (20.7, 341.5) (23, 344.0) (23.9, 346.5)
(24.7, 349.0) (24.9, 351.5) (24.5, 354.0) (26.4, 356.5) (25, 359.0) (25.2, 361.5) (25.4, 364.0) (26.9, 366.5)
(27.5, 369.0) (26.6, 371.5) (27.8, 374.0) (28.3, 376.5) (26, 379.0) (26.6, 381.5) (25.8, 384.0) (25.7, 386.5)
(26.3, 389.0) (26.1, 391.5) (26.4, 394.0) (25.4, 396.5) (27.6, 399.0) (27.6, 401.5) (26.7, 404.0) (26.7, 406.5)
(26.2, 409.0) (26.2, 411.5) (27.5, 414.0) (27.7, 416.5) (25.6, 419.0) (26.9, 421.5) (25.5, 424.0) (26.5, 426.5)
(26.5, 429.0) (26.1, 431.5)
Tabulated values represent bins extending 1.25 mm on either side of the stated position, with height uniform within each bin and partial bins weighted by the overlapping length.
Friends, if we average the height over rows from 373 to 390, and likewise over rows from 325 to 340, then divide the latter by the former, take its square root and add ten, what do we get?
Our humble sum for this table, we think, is 10.8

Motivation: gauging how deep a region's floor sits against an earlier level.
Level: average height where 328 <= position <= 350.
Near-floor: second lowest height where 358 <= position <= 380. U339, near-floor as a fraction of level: 1.3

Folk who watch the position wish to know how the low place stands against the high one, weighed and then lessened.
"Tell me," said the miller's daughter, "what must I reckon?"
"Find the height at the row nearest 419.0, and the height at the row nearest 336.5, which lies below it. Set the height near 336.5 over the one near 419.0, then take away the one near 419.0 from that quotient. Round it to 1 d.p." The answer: -24.9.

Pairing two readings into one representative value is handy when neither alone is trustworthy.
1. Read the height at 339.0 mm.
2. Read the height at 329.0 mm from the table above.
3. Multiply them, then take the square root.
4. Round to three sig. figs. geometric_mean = 15.3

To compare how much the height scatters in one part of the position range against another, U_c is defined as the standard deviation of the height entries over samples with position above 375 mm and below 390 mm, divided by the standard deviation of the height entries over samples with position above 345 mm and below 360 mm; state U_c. 1.16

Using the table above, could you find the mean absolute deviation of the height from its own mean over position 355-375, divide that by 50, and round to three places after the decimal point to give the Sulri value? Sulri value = 0.017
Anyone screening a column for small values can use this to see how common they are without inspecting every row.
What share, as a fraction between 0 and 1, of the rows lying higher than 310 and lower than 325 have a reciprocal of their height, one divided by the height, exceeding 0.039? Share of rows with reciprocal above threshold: 1.0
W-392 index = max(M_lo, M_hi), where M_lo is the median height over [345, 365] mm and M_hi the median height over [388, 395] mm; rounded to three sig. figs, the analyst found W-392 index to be 26.3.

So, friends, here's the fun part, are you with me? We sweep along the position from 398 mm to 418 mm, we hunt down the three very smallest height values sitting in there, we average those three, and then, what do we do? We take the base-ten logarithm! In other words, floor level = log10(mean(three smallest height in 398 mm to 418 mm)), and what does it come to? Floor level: 1.42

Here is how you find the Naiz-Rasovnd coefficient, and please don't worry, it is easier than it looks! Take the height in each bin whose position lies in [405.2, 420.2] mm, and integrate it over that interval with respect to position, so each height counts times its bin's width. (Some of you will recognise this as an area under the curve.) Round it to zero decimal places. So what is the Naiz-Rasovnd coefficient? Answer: 400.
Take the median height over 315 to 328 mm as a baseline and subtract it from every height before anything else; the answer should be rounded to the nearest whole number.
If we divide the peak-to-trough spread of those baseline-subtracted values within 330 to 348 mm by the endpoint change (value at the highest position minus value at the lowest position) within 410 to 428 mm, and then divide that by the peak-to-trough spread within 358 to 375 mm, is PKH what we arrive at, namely 12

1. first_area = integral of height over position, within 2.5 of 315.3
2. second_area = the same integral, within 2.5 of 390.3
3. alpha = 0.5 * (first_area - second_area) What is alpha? -24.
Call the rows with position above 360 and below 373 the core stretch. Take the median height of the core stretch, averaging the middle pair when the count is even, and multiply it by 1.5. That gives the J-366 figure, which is 39.9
